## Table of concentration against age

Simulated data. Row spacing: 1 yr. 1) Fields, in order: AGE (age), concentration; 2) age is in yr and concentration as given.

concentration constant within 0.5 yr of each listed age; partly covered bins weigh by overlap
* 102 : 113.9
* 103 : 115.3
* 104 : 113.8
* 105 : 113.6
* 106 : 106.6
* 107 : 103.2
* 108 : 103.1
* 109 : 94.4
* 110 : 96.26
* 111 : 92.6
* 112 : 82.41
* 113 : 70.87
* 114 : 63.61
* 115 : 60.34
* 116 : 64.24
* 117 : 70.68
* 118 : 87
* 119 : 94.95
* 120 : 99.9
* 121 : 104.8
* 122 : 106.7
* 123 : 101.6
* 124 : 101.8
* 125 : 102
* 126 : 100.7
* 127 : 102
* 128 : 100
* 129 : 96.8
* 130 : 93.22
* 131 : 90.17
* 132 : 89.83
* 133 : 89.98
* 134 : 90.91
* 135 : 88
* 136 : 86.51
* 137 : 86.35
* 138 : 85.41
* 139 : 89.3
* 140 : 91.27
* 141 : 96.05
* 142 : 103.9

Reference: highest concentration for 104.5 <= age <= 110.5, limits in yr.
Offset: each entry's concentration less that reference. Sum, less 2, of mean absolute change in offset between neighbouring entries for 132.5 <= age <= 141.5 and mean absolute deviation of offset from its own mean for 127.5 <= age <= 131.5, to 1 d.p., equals 3.5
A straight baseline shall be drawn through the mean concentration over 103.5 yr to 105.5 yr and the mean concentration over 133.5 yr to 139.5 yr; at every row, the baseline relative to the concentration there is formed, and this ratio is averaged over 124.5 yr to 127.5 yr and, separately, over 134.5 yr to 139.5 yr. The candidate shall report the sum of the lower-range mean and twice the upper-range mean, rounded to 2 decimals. 2.95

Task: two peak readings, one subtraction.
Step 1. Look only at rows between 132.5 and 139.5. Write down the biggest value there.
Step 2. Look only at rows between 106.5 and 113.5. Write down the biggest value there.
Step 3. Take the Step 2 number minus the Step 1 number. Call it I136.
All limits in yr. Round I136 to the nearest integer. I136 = 12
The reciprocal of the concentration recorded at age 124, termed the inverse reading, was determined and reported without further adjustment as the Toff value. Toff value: 0.0098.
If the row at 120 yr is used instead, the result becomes 0.0100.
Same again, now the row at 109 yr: 0.0106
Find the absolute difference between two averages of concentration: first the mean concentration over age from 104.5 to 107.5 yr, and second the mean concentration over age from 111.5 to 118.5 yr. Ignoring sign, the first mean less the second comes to 36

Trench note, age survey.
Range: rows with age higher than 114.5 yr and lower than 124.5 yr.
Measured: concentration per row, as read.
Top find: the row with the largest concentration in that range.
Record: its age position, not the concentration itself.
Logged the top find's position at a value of 122 yr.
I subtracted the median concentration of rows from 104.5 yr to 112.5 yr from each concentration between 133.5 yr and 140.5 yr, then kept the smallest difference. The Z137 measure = -14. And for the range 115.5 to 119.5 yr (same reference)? -35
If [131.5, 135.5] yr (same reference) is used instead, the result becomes -12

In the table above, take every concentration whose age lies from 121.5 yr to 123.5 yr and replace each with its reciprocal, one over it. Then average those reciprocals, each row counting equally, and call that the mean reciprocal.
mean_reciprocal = 0.0096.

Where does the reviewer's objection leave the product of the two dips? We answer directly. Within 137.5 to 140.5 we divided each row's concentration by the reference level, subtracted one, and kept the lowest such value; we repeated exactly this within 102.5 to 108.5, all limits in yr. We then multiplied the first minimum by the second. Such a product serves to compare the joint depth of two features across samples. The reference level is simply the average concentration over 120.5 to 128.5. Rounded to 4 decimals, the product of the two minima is -0.0011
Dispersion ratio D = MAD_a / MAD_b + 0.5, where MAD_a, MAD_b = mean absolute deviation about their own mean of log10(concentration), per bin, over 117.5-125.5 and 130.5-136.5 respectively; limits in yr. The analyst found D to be 3.6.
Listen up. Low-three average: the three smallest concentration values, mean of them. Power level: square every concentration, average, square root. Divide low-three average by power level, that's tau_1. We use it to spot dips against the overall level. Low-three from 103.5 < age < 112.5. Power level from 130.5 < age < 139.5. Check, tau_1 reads 1.01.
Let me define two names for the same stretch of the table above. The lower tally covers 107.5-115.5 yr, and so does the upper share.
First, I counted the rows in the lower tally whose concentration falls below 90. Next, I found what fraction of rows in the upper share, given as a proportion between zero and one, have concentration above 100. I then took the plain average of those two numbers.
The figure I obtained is 2.1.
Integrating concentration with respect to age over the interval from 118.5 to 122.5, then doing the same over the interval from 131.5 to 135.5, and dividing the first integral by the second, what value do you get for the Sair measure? 1.1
